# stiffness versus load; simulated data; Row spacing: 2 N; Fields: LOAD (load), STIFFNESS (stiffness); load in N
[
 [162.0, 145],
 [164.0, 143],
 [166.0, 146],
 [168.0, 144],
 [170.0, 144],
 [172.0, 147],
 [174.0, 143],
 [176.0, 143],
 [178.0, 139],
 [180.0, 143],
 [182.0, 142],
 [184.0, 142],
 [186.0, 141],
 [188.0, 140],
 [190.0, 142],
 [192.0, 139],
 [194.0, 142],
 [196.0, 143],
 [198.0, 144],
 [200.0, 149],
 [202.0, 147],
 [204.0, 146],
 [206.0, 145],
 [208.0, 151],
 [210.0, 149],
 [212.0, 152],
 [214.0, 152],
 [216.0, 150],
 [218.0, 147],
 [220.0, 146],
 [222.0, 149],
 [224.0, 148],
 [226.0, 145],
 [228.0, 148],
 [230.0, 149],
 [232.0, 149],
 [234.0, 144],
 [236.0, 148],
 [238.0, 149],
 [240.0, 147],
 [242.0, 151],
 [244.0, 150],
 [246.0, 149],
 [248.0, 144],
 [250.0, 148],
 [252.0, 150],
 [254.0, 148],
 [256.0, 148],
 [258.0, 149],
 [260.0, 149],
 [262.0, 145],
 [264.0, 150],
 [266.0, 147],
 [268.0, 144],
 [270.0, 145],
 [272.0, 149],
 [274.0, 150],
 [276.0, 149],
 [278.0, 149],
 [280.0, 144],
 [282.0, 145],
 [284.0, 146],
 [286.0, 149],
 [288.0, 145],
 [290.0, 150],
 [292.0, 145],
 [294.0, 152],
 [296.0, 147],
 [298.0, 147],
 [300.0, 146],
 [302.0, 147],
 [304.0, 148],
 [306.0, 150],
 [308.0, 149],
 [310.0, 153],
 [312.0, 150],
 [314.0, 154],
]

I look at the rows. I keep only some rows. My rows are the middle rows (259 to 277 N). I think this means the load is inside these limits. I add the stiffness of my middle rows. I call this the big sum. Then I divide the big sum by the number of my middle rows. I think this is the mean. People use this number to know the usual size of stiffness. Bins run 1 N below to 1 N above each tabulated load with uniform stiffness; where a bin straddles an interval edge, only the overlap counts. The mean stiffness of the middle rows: 148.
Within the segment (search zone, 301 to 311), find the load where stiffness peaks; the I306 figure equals 310.0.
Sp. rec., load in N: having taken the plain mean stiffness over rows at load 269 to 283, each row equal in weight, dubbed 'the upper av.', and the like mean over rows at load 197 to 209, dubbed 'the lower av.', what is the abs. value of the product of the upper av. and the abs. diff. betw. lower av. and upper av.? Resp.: 42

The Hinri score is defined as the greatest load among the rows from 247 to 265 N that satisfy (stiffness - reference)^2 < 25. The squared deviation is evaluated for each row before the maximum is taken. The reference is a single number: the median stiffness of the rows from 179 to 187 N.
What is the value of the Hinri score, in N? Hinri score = 262.0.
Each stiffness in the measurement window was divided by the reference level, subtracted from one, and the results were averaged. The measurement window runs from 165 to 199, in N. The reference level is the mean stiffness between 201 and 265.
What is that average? 0.038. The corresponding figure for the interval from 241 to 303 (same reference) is 0.004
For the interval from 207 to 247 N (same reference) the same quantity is -0.003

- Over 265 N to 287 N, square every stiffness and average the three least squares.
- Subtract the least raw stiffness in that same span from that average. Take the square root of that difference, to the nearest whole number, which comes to 144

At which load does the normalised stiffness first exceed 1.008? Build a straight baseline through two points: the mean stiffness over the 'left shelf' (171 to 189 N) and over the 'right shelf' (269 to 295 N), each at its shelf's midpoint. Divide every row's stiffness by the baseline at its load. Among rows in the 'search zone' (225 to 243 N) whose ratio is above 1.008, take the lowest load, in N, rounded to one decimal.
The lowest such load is 228.0 N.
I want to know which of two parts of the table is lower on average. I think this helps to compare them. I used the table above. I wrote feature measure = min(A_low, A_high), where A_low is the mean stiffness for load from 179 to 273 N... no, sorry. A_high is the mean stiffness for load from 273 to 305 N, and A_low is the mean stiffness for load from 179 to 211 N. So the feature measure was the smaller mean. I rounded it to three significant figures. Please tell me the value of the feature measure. 144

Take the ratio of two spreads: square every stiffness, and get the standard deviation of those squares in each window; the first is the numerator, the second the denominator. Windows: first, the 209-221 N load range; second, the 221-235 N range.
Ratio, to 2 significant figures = 1.2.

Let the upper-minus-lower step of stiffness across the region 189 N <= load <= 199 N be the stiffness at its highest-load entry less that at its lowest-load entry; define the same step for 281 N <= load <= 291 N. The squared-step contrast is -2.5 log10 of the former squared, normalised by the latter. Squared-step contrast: 0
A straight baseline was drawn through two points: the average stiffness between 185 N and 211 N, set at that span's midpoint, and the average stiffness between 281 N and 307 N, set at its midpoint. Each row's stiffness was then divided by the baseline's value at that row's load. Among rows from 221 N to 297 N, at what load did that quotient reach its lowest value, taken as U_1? 280.0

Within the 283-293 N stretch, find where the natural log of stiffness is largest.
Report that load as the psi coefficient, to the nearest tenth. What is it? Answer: 290.0 N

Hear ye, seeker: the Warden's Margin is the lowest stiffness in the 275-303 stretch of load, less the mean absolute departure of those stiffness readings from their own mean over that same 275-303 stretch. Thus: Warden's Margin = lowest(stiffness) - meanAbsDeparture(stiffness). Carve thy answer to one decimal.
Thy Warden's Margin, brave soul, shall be 142.2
